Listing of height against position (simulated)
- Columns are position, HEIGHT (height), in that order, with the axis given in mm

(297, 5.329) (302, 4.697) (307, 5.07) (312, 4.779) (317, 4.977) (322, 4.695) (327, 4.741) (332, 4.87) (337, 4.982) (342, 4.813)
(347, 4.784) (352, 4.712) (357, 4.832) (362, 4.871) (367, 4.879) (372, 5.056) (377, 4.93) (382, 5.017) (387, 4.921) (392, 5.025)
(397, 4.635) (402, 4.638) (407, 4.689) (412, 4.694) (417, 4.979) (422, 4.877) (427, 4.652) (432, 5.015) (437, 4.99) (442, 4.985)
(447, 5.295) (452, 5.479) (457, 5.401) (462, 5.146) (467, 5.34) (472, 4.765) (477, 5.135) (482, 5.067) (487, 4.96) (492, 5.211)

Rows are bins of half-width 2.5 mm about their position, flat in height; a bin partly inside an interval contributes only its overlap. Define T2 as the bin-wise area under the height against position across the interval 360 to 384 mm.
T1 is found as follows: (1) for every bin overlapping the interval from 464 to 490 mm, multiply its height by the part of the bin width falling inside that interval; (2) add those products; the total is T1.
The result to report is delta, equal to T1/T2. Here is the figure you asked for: 1.11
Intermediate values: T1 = 132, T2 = 119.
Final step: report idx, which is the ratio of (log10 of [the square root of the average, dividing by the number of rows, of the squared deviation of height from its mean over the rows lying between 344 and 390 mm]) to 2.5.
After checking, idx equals -0.40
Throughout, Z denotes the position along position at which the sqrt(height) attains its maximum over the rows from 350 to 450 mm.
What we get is 447 mm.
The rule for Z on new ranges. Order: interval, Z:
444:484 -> 452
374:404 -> 392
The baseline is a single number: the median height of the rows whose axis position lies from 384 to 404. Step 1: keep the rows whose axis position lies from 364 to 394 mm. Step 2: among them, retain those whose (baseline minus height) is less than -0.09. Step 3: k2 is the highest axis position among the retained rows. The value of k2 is 392 mm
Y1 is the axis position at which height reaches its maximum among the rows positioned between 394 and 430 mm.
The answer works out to 417 mm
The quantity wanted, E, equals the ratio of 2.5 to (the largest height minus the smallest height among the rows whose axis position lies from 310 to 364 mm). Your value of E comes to 9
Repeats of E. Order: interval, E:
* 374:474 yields 3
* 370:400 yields 6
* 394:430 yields 7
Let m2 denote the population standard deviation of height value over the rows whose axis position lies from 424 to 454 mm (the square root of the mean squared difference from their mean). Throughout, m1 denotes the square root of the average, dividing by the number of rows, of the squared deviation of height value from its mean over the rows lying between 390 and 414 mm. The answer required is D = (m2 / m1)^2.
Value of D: 3.18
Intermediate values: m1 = 0.15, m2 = 0.261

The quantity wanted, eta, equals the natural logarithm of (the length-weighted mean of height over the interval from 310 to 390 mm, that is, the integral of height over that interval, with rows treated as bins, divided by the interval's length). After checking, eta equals 1.583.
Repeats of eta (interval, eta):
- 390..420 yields 1.563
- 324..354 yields 1.572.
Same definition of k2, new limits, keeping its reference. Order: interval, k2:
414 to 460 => 457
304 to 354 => 337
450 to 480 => 477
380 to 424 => 422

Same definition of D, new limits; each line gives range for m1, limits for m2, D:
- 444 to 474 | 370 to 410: 0.52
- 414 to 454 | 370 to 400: 0.36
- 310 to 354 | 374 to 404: 2.68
